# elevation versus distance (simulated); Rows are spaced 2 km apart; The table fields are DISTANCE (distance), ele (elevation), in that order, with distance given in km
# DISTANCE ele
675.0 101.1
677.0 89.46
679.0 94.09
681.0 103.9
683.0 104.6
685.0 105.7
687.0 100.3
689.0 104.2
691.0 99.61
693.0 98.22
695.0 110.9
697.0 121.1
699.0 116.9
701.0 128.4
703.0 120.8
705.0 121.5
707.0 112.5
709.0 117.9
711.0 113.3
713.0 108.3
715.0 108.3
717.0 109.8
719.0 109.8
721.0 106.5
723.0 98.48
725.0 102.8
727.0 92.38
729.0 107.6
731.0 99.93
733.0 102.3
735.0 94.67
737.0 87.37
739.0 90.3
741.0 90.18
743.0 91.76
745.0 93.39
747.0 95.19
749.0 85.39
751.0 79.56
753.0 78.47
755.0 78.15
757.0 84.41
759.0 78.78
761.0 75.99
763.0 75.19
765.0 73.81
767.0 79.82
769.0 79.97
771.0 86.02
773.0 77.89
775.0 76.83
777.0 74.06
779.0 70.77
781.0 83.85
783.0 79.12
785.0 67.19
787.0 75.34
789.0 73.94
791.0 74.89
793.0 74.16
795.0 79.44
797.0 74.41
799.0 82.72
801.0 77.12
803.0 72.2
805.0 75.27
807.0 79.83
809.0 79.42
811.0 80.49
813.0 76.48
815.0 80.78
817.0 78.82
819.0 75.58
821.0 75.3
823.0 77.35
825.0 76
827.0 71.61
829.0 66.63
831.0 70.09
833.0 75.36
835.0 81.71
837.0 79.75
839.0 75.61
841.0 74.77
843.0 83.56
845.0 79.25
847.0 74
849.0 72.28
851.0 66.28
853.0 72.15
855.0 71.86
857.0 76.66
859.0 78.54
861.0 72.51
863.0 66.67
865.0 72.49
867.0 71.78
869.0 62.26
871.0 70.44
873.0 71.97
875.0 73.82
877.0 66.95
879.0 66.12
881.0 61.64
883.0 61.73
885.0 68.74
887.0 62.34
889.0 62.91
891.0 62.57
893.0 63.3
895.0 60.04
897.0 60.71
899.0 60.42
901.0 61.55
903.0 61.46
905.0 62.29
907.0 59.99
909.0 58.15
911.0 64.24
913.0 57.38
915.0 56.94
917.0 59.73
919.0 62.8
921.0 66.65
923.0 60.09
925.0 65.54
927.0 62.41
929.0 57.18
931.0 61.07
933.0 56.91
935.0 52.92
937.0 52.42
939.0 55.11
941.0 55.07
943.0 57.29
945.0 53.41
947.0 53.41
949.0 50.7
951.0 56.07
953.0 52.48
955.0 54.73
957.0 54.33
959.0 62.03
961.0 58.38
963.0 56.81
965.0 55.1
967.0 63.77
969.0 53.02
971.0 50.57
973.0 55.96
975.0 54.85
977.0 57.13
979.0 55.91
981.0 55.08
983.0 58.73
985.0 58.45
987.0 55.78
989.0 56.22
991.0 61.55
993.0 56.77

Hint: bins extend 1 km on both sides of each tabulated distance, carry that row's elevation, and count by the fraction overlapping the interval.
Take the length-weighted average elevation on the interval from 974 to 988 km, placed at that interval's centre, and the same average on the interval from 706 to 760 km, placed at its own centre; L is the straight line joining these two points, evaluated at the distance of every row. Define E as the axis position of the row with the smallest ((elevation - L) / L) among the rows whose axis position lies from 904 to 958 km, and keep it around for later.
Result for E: 949.0 km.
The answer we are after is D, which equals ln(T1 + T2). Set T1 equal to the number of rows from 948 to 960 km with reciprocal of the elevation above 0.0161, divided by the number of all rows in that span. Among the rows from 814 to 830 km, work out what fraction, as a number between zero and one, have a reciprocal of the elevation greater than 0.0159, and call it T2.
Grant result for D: 0.0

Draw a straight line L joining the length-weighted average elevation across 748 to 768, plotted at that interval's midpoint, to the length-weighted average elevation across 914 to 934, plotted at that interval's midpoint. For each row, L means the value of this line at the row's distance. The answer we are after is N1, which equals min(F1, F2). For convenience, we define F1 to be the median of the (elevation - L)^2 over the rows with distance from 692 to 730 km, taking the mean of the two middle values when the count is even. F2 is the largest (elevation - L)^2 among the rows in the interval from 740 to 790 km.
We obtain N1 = 226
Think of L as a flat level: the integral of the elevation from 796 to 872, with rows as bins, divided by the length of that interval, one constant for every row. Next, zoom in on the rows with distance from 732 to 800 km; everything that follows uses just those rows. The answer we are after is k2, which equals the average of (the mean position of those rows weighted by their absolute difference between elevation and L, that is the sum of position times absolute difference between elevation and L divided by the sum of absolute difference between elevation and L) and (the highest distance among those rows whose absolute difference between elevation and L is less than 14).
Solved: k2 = 775.9 km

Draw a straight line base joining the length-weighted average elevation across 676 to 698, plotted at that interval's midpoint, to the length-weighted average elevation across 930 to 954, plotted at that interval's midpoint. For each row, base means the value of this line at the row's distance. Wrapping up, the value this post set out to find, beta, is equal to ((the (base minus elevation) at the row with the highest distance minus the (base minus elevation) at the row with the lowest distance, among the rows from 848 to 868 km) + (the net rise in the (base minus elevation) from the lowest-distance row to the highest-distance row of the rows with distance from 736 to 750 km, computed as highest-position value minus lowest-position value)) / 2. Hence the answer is -1.6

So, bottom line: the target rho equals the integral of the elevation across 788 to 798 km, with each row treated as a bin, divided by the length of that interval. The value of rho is 75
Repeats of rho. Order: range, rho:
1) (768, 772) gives 83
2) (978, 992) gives 57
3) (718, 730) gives 103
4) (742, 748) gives 93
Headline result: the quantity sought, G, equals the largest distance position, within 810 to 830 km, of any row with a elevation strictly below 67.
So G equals 829.0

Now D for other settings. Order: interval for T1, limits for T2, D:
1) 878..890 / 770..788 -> -1.1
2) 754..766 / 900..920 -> -0.1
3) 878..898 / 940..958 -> 0.3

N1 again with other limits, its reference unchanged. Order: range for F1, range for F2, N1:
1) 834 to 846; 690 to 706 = 91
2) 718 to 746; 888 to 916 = 25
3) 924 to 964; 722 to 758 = 13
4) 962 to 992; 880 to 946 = 4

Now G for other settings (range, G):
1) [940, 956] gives 955.0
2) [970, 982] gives 981.0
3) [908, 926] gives 925.0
